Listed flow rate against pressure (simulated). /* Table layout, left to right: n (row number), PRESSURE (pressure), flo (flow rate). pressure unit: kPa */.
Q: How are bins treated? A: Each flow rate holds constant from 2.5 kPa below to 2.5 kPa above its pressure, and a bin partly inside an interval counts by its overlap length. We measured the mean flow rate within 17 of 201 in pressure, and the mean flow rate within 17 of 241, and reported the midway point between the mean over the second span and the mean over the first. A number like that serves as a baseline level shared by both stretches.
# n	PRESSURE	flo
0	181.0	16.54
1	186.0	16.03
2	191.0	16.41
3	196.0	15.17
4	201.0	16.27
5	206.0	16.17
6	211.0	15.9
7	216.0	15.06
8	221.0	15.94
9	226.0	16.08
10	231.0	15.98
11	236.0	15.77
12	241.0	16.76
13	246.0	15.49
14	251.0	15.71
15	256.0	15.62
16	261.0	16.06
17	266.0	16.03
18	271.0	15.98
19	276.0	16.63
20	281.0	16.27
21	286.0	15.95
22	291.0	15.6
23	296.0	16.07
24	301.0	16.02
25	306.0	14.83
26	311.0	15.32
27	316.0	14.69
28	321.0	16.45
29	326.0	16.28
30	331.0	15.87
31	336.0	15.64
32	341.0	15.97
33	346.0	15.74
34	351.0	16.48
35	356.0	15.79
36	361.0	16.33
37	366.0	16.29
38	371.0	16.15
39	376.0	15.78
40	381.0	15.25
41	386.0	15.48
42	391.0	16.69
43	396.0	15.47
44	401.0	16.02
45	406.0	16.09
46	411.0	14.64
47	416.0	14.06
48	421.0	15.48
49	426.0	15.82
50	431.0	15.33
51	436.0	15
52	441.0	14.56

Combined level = 15.9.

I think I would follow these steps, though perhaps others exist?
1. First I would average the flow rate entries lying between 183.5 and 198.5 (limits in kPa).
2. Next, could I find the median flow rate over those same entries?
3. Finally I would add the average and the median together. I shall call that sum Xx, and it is 31.9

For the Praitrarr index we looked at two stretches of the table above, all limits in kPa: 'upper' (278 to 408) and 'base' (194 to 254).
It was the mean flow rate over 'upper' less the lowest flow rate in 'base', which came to 0.81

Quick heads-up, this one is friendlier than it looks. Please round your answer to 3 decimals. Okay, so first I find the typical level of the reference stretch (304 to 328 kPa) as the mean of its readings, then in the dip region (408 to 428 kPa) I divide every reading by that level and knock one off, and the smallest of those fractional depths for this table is -0.094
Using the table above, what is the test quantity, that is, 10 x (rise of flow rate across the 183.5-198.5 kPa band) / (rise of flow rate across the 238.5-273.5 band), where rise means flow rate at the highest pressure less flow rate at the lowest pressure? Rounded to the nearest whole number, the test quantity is 11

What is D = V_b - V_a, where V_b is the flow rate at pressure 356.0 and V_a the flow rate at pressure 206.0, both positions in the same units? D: -0.38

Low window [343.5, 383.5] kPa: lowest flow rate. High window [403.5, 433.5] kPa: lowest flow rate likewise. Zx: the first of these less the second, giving 1.2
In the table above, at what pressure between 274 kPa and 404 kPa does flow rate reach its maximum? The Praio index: 391.0 kPa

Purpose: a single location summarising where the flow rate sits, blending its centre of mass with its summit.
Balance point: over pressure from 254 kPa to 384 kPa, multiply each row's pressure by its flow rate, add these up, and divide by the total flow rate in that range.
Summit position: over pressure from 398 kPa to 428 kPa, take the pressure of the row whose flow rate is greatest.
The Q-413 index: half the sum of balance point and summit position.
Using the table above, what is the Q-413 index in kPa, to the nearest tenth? 362.2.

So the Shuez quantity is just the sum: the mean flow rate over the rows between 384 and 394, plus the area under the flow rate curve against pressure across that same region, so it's 177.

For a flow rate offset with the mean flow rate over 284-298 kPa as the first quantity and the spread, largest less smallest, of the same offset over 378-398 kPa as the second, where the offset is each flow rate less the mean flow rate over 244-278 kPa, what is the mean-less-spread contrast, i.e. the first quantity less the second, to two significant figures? -1.5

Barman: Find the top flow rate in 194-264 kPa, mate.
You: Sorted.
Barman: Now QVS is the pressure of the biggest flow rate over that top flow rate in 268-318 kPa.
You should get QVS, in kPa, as 276.0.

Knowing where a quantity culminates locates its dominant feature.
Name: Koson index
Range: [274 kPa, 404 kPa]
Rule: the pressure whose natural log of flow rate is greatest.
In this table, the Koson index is 391.0 kPa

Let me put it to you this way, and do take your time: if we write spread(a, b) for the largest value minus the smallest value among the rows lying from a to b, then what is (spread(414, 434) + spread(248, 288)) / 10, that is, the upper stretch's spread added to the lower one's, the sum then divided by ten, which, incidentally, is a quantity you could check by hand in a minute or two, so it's 0.277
